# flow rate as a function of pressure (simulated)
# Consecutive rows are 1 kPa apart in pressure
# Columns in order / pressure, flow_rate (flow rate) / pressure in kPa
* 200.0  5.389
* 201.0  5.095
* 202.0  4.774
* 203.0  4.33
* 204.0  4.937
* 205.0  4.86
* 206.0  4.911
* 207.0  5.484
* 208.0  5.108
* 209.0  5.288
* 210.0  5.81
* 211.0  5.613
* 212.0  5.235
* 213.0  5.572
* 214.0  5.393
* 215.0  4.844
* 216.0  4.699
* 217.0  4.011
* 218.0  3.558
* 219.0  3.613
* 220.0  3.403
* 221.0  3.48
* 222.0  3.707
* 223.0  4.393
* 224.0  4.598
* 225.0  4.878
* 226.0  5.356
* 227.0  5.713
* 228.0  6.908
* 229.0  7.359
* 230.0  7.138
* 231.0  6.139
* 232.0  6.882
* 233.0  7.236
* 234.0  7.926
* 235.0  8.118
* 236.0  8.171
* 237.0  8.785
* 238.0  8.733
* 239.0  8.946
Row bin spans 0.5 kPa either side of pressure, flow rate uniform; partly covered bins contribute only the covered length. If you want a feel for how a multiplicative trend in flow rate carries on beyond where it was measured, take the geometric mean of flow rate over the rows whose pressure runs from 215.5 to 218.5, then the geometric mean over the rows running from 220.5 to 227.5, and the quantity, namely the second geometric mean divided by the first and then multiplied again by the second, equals 5.0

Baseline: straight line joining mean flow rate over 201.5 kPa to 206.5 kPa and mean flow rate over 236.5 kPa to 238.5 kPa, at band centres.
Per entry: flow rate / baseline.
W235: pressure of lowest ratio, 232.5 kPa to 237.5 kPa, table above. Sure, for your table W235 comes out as 233.0 kPa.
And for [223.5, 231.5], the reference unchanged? 224.0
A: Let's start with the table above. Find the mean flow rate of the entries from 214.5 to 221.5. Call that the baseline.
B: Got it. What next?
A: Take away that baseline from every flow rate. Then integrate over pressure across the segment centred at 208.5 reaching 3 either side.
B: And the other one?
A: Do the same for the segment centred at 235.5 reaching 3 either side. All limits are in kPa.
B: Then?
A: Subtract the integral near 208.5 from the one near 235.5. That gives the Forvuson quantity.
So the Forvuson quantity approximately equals 17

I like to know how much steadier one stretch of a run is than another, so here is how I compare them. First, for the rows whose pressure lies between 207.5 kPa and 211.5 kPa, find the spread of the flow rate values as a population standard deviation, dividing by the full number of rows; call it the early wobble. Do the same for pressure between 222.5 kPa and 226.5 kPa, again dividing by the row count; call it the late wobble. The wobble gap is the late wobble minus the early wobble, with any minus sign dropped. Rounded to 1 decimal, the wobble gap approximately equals 0.1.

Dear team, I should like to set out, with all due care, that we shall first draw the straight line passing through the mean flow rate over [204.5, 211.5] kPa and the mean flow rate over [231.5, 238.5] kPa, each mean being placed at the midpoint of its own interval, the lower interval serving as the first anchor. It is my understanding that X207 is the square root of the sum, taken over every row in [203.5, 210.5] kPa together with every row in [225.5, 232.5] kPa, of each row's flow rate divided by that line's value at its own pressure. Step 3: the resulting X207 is 3.63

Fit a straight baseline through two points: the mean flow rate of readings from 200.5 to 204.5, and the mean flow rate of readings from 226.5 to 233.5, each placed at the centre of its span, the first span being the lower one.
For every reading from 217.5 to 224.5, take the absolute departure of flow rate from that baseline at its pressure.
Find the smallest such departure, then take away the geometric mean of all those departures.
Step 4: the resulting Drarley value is -0.53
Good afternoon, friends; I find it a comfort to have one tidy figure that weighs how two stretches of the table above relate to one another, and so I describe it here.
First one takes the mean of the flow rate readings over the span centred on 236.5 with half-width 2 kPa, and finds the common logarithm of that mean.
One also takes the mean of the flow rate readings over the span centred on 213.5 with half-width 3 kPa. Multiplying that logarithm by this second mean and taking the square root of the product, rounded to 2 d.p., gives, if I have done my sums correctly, 2.20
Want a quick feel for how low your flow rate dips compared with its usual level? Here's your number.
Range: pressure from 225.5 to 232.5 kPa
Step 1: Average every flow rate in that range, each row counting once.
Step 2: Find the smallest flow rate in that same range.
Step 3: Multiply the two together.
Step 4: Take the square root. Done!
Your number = 5.9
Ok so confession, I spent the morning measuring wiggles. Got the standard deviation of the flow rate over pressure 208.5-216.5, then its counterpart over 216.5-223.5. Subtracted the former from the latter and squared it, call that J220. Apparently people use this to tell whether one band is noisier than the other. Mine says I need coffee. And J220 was 0.001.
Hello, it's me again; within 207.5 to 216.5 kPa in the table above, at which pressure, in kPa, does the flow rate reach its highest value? 210.0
